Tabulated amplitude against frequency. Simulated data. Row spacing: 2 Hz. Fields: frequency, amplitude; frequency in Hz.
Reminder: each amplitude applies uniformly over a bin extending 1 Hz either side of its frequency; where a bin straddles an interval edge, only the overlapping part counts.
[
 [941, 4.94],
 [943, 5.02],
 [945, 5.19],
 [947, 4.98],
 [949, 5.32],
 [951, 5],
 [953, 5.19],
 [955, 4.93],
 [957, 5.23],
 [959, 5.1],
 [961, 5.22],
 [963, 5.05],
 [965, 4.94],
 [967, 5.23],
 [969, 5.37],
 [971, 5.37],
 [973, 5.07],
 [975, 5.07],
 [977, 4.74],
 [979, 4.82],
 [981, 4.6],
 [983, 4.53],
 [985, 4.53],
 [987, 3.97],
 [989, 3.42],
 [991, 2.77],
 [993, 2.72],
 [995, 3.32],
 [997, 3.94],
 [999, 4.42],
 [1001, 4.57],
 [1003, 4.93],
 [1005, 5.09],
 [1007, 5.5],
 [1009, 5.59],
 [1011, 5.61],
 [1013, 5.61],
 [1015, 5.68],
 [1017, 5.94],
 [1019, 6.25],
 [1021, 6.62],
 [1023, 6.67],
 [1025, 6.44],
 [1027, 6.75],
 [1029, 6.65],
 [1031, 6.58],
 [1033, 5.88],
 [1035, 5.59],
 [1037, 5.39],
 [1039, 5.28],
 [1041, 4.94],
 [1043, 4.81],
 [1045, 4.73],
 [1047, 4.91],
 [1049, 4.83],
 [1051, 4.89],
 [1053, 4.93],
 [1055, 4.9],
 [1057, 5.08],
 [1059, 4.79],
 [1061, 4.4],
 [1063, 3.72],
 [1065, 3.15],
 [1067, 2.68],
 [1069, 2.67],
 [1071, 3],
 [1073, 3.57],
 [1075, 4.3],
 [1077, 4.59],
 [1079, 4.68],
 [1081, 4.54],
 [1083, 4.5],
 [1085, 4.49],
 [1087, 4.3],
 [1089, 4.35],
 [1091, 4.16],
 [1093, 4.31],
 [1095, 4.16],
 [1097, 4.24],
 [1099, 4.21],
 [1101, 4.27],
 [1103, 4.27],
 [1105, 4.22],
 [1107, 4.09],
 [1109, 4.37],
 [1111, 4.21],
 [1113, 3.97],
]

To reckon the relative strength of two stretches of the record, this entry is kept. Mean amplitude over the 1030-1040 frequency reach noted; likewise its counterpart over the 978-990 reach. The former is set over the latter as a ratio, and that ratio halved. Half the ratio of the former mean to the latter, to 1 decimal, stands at 0.7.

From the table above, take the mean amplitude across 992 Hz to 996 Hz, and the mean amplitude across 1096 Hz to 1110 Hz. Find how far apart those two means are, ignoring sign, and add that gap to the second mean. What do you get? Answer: 5.46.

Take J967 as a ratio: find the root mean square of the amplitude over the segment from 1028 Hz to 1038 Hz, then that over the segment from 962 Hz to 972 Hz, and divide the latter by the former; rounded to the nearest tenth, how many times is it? 0.9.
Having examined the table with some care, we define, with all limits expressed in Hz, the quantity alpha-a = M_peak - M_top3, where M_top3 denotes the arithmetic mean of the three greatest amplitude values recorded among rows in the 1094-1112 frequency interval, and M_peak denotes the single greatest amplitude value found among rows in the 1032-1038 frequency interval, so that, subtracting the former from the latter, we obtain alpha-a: 1.6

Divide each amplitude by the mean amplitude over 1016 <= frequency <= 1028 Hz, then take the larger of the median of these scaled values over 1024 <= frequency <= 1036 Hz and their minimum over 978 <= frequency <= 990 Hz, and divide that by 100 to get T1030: 0.0101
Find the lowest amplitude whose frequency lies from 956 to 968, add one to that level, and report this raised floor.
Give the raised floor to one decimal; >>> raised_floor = 5.9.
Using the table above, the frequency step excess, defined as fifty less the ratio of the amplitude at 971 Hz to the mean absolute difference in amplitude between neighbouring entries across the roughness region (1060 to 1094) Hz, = 30.9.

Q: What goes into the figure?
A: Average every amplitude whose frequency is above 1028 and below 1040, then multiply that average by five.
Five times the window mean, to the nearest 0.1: 29.5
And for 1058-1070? 17.8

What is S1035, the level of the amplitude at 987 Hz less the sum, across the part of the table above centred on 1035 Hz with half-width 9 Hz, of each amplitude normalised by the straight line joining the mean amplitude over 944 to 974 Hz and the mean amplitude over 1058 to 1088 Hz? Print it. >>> -7.9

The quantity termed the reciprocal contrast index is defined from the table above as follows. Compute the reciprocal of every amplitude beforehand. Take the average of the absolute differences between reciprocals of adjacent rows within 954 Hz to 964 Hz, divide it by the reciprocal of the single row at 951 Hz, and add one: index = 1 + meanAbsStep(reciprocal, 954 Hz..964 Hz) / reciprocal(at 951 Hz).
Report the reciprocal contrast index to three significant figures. 1.03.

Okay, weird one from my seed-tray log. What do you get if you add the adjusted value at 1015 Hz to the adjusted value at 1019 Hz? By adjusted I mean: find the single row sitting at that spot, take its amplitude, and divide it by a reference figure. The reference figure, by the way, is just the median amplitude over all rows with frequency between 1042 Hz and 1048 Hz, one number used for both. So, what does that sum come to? 2.48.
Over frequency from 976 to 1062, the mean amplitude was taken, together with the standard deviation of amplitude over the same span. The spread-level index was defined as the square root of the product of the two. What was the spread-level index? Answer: 2.2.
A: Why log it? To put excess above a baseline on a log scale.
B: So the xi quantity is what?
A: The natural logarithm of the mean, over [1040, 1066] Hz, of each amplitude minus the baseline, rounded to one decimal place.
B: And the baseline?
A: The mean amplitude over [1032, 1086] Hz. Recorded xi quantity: -2.0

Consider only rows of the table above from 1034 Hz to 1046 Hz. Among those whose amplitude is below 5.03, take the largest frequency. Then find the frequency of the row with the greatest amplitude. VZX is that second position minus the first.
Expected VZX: -10 Hz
